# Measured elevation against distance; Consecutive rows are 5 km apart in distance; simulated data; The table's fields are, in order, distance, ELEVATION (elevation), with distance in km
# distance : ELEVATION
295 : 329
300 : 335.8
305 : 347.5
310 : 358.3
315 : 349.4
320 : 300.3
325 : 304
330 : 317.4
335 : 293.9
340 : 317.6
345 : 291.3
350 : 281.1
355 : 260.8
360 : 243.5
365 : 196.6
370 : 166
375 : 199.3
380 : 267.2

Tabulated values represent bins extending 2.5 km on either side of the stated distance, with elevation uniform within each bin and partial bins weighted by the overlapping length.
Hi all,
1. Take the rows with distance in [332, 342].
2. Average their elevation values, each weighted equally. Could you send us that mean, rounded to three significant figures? 306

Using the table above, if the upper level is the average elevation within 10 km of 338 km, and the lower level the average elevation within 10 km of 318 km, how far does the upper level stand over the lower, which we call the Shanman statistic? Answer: -23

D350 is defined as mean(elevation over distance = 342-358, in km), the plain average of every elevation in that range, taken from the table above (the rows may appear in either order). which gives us 278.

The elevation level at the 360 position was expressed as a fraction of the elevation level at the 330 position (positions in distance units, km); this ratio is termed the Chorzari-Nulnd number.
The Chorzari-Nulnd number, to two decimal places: 0.77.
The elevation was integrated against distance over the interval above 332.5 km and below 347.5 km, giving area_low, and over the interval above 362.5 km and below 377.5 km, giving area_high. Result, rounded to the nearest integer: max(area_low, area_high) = 4514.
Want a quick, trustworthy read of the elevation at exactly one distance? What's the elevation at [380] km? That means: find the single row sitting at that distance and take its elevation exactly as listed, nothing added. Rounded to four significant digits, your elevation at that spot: 267.2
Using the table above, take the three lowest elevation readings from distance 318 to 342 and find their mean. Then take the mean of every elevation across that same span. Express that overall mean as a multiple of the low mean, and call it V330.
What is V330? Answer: 1.024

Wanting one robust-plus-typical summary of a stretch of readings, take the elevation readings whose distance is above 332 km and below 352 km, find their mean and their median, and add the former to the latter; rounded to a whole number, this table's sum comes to 589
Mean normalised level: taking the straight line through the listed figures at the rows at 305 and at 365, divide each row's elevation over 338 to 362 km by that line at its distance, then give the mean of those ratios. 1.19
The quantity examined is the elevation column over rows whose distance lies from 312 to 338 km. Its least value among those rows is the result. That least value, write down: 293.9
